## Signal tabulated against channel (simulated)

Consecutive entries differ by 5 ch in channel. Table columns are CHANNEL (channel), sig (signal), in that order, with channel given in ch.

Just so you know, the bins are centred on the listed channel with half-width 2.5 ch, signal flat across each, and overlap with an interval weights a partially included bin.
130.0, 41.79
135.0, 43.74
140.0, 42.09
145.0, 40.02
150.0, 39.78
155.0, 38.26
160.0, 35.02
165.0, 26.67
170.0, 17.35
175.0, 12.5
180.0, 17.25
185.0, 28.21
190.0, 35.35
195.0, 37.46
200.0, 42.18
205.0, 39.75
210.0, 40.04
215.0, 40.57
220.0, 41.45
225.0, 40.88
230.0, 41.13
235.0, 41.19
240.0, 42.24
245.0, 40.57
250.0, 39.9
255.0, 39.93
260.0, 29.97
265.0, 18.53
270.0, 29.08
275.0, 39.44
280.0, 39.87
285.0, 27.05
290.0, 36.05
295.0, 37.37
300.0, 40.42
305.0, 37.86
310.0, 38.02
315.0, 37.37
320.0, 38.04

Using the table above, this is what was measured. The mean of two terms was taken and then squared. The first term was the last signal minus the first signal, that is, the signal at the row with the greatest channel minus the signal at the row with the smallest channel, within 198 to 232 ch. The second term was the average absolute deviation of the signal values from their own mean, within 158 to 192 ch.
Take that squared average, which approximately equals 11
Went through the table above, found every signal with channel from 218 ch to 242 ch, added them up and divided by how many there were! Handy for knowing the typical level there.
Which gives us 41.4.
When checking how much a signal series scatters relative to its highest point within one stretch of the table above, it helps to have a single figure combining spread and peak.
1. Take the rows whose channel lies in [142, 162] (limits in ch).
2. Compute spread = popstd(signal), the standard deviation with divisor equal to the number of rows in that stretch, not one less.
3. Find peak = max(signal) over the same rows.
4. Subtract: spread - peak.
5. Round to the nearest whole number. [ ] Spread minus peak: -38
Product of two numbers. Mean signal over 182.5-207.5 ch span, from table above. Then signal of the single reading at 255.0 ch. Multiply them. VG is 1461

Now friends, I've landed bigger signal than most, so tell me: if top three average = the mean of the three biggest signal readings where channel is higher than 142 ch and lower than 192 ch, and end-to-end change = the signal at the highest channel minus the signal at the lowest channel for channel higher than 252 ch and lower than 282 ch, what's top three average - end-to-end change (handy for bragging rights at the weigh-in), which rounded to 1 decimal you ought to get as 39.4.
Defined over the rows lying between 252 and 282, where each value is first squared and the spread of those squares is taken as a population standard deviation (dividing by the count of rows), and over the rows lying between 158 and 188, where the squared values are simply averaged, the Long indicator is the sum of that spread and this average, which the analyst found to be 1058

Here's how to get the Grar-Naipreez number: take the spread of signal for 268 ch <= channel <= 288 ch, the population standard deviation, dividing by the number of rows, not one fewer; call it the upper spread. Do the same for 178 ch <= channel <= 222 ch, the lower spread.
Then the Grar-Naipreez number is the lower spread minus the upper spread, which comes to 2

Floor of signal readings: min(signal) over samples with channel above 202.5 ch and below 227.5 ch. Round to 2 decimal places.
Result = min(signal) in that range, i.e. 39.75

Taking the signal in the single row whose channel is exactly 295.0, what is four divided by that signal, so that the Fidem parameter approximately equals 0.107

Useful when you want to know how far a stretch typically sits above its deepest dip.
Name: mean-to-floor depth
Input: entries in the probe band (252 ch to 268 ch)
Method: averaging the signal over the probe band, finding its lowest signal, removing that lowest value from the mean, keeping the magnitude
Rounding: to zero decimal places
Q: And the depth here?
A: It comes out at 11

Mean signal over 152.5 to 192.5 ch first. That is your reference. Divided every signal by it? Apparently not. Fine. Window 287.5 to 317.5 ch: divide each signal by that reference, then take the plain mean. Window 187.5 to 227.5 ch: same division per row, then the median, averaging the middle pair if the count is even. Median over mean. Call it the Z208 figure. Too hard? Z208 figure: 1.06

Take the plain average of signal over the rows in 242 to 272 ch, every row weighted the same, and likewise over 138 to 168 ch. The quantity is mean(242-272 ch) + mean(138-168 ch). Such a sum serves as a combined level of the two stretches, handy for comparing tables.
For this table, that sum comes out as 70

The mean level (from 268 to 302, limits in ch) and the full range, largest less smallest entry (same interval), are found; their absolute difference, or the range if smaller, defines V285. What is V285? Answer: 13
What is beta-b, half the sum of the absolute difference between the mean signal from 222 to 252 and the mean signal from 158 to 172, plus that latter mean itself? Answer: 20.5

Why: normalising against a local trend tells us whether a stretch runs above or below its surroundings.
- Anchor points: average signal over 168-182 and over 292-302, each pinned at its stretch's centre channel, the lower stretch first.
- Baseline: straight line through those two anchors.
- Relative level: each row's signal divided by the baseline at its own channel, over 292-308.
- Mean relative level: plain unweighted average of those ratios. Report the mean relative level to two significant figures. 0.98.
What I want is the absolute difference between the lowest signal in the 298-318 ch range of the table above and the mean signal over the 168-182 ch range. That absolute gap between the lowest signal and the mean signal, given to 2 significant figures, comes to 22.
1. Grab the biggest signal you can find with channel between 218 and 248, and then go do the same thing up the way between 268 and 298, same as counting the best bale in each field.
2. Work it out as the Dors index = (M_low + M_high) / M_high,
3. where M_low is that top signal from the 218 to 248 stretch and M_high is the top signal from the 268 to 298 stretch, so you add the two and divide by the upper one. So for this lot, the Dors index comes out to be 2.06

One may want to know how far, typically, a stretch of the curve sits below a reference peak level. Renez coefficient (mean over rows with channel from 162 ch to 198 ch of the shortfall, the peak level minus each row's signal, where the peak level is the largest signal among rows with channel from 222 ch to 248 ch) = 17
